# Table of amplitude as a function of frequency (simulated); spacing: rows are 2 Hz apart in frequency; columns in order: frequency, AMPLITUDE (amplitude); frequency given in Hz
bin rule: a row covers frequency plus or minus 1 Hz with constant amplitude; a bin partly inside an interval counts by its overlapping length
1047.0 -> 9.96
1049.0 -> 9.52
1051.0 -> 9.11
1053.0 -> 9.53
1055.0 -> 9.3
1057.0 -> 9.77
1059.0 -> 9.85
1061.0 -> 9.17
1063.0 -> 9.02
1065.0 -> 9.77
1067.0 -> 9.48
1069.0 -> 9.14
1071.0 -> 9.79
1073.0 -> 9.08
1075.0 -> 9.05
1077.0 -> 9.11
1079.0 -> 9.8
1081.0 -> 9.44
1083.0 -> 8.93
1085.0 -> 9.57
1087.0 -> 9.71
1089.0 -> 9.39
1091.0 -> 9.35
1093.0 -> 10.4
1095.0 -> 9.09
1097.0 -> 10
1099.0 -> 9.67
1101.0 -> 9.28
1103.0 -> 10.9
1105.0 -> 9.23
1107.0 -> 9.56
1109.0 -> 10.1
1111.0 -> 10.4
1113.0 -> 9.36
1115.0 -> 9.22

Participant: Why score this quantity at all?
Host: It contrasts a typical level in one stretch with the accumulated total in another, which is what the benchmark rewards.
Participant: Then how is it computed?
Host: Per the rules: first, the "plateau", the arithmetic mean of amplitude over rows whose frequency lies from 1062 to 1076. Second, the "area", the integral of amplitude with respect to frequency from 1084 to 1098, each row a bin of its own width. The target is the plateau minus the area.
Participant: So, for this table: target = -126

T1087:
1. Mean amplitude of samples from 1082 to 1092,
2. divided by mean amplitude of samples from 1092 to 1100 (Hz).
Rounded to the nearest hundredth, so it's 0.96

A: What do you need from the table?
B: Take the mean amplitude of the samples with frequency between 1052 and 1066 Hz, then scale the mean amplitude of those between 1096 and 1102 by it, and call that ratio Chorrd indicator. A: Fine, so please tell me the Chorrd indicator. 1.02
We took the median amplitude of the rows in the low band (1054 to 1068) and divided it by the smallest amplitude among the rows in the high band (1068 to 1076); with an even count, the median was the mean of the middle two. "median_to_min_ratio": 1.05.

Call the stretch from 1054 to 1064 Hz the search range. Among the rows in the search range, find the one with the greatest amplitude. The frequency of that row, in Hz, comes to 1059.0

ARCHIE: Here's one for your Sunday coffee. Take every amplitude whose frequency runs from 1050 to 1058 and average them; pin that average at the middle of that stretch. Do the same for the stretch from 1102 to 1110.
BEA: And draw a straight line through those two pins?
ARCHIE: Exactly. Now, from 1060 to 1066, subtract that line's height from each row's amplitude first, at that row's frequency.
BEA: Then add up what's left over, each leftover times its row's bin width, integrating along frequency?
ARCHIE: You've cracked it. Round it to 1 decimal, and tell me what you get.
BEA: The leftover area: -1.2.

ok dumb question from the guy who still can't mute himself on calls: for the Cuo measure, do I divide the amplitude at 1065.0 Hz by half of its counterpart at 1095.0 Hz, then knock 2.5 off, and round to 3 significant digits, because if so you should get -0.350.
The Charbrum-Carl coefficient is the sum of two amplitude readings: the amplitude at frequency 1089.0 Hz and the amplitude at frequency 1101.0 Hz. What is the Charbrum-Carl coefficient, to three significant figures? 18.7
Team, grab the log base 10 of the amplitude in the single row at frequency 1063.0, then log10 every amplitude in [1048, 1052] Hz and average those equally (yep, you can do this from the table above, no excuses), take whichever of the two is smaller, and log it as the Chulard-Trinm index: 0.955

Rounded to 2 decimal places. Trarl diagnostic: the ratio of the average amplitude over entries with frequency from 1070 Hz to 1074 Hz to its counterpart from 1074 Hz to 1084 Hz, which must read 1.02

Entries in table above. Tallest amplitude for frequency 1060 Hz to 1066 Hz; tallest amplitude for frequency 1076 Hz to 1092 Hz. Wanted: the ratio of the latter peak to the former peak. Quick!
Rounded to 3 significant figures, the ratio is 1.00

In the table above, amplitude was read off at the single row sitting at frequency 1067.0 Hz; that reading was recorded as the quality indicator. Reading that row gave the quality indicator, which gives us 9.48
